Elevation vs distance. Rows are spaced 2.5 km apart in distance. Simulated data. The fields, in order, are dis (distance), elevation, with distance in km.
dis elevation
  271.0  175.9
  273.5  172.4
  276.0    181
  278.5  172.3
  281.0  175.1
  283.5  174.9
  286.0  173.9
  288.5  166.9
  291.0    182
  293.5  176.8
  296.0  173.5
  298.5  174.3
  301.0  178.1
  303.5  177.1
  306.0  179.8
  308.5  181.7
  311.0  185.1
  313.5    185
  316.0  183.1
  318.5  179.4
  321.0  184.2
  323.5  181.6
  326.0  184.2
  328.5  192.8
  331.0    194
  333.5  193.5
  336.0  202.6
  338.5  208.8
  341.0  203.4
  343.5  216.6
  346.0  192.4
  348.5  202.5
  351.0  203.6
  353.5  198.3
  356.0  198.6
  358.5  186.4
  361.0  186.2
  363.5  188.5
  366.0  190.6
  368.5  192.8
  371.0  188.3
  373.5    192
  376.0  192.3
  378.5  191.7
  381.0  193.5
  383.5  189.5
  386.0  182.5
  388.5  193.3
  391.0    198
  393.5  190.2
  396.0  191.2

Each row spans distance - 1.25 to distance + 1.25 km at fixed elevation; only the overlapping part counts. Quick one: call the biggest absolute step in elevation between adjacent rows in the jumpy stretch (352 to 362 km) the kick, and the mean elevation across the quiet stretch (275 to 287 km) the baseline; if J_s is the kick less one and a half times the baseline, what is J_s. -251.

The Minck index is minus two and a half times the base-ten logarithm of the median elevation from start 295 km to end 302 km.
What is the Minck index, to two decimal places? -5.60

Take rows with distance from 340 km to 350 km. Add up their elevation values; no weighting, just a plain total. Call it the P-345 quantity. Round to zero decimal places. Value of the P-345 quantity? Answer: 815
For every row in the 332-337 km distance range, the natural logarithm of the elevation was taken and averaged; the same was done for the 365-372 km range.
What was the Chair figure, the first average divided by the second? 1.007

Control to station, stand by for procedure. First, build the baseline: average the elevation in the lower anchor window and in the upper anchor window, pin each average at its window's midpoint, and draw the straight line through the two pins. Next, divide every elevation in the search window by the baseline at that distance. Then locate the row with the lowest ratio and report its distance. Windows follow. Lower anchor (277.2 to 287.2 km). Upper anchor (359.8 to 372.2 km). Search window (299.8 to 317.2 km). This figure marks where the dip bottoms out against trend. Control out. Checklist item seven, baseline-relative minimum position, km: 303.5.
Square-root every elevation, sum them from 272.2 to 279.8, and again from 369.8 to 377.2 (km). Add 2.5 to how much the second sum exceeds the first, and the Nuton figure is 4.2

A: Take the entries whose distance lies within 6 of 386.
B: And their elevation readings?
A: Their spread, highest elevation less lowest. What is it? 15.5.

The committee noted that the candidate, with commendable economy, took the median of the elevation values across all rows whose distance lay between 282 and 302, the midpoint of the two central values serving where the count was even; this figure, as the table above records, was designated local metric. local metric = 175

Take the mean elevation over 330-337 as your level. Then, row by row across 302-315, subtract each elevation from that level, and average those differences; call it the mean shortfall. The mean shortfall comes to 15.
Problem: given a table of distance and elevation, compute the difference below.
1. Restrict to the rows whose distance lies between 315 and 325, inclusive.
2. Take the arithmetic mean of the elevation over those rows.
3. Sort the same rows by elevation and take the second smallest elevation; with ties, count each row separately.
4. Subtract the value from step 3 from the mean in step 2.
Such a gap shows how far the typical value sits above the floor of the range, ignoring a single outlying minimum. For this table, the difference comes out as 0.5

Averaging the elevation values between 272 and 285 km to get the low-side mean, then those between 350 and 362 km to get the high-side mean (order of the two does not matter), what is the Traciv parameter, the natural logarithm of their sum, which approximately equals 5.91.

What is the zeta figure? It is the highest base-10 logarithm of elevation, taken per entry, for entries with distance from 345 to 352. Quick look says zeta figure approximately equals 2.31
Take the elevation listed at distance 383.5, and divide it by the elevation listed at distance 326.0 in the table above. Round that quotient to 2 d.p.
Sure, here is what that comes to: 1.03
